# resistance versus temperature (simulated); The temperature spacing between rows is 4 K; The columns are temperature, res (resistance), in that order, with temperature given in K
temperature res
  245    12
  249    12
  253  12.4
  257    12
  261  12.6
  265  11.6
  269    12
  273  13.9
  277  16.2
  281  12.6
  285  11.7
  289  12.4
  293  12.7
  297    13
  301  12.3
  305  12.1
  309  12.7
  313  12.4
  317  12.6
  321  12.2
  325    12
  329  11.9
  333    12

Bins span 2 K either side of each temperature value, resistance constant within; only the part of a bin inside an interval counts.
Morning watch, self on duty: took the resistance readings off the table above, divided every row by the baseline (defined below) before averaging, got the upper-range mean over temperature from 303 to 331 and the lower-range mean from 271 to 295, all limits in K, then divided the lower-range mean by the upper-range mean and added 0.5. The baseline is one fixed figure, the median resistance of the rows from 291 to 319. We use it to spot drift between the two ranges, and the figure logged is 1.58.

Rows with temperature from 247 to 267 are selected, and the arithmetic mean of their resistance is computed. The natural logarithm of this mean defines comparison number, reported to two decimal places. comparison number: 2.49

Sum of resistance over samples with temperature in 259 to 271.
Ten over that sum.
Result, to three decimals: 0.276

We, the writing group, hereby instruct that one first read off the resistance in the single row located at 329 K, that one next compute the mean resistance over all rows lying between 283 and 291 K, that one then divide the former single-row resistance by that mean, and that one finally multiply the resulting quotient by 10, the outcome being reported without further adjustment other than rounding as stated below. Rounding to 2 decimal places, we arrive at 9.88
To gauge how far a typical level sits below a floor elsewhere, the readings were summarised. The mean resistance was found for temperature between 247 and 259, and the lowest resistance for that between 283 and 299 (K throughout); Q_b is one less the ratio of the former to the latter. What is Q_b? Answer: -0.037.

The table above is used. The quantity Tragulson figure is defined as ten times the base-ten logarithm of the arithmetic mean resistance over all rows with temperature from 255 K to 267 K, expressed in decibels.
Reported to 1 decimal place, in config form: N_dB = 10.8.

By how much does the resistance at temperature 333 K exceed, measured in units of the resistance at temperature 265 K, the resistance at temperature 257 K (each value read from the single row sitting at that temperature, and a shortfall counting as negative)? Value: 0.00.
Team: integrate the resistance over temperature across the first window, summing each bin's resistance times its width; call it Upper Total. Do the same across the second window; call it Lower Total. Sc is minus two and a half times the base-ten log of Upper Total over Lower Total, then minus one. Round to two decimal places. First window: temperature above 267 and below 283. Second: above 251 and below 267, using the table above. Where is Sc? -1.13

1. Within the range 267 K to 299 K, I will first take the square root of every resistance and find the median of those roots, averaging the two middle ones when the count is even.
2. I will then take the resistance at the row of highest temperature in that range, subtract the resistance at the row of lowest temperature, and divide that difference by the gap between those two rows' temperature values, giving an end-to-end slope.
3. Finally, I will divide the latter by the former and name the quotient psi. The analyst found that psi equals 0.010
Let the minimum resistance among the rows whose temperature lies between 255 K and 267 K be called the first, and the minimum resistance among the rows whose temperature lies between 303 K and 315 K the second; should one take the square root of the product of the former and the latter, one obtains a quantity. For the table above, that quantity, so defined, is 11.8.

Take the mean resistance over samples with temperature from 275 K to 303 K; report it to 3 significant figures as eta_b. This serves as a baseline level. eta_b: 13.0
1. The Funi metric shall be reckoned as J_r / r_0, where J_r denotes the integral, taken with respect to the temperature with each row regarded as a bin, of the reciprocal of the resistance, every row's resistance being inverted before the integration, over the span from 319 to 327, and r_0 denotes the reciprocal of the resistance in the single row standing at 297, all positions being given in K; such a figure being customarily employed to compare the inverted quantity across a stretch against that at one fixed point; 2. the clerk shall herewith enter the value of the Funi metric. 8.6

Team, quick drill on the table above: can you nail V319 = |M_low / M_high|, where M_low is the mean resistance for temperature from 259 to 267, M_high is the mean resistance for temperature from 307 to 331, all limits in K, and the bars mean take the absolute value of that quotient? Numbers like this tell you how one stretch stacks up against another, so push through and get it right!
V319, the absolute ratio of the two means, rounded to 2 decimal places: 0.98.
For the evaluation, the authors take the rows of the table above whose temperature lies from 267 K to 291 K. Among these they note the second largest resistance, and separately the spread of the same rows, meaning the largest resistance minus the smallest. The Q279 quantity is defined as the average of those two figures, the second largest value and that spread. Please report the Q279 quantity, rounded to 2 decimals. 9.20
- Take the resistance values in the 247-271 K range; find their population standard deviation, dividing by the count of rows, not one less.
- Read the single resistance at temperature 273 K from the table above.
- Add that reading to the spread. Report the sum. 14.2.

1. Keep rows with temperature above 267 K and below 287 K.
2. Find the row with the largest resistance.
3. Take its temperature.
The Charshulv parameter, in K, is 277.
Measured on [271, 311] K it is 277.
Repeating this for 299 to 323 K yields 309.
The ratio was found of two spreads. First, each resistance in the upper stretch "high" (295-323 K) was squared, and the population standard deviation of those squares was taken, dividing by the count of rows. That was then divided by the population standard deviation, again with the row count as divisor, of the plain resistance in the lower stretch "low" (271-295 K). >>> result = 5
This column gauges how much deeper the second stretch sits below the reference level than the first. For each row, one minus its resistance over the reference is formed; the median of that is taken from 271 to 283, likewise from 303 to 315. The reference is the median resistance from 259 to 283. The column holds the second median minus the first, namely 0.12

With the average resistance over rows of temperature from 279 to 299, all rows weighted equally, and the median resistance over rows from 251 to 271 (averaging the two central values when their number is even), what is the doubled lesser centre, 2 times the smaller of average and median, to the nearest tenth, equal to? 24.0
